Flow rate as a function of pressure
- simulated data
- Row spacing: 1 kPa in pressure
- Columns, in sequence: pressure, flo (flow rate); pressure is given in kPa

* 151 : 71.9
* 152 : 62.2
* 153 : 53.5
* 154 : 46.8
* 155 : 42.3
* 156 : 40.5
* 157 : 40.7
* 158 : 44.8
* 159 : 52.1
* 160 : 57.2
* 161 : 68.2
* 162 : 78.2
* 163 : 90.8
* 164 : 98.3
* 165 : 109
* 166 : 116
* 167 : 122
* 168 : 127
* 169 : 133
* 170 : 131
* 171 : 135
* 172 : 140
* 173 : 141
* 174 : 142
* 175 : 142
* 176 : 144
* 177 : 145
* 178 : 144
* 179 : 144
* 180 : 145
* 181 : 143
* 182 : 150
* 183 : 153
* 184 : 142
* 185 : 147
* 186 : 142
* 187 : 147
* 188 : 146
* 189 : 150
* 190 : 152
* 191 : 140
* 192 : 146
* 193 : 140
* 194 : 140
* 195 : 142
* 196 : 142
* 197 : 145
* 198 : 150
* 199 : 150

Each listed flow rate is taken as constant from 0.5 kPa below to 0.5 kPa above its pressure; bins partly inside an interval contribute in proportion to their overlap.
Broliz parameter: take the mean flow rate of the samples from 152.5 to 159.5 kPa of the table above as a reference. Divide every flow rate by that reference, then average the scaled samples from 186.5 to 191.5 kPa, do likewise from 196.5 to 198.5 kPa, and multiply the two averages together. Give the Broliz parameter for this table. 10.3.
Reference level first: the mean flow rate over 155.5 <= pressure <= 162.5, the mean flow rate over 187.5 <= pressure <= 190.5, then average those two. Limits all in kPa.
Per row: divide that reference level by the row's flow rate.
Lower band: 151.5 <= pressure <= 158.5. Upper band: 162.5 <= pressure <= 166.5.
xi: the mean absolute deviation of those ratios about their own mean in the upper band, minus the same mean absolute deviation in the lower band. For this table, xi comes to -0.17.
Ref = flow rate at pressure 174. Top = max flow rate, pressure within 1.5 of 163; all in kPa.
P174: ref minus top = 44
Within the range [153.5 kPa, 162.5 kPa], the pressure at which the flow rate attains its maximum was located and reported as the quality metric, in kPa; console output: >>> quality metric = 162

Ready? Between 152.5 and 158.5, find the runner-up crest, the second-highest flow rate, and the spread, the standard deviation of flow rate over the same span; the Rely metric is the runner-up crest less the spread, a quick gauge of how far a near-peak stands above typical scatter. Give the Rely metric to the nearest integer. 42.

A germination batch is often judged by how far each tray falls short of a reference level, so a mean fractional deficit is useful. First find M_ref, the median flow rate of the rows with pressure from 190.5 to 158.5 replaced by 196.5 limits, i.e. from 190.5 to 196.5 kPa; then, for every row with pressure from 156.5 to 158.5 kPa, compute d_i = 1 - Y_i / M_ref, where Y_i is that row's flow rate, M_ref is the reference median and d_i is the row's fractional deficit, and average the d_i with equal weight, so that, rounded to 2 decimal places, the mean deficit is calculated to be 0.70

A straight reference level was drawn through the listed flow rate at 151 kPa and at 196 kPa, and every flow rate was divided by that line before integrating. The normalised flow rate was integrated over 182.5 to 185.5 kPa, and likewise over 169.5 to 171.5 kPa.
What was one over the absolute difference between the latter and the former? 1.0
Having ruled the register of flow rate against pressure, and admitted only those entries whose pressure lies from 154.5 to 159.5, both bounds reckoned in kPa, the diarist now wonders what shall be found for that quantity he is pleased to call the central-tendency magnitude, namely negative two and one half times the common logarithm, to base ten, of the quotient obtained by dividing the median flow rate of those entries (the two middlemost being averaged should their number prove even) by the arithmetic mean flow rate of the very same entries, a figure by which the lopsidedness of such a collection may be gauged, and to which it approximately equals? 0.045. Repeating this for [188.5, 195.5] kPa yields 0.017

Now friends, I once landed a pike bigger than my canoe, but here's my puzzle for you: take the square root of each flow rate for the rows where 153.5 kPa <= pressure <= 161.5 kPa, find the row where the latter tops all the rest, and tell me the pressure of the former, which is 161 kPa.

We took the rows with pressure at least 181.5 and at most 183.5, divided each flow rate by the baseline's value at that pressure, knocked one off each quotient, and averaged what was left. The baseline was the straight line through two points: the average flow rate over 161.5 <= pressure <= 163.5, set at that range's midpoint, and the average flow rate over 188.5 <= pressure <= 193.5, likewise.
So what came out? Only 0.19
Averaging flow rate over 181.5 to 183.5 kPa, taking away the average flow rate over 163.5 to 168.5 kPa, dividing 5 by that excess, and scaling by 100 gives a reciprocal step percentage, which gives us 13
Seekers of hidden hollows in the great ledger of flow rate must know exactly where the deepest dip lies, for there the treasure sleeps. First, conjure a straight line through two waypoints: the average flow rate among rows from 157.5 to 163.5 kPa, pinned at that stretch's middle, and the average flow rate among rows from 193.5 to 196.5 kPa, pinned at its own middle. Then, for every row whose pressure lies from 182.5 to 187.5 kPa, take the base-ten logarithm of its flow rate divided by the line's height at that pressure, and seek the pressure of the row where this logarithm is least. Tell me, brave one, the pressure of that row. 186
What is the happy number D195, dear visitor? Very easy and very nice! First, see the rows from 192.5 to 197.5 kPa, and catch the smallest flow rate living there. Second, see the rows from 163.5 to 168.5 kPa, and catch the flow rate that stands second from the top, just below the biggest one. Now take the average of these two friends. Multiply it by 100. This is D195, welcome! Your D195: 13100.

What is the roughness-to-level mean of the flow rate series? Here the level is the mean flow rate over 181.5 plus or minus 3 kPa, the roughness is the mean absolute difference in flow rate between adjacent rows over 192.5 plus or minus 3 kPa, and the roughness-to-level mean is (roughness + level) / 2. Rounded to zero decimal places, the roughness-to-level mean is 76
